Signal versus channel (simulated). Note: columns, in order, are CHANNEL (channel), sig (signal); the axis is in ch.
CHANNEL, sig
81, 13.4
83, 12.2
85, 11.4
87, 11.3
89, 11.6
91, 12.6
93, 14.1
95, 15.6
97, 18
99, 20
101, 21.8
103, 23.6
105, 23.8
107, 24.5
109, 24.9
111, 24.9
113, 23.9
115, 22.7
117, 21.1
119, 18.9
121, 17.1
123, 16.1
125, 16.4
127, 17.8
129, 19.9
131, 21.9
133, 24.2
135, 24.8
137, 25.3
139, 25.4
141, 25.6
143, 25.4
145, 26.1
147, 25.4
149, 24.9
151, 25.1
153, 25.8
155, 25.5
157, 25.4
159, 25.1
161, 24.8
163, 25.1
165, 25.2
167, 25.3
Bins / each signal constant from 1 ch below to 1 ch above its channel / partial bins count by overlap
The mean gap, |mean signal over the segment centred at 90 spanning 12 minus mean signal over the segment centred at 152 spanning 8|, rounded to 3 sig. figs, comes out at 12.6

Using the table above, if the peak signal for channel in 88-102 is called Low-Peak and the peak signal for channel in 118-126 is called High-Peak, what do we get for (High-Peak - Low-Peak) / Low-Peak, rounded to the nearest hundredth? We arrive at -0.13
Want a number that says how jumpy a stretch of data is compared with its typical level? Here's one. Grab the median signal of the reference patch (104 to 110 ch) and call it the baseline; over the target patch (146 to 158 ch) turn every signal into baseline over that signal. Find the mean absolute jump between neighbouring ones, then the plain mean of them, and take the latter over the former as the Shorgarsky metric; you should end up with 70.4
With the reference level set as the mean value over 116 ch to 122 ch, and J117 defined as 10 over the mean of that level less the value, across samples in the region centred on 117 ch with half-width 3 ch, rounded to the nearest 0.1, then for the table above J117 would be -5.4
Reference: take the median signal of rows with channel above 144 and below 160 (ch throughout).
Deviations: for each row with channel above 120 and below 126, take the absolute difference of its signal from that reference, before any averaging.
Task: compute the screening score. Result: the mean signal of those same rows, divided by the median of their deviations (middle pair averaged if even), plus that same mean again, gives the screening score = 18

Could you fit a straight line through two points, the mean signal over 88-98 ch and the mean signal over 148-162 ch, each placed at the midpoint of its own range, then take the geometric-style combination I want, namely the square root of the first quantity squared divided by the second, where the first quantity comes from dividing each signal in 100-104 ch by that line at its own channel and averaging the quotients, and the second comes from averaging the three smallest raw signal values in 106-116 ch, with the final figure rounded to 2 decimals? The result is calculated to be 0.29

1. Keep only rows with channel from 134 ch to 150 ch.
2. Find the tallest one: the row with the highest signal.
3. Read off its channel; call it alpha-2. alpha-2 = 145 ch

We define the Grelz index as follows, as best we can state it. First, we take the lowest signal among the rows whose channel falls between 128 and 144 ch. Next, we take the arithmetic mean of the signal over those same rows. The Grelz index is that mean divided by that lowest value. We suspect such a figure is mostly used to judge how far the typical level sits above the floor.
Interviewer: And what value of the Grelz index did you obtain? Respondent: 1.21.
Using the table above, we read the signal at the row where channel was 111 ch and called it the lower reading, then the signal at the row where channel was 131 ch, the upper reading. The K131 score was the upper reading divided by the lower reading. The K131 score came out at 0.88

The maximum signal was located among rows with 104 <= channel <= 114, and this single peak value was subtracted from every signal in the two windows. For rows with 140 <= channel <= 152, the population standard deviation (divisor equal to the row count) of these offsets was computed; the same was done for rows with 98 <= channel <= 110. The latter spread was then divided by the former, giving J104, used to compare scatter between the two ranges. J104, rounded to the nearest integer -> 4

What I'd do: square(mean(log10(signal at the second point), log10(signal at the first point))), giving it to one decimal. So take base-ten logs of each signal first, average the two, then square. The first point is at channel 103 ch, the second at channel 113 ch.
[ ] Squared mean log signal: 1.9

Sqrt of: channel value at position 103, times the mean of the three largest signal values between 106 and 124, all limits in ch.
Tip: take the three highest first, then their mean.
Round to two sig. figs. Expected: 24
